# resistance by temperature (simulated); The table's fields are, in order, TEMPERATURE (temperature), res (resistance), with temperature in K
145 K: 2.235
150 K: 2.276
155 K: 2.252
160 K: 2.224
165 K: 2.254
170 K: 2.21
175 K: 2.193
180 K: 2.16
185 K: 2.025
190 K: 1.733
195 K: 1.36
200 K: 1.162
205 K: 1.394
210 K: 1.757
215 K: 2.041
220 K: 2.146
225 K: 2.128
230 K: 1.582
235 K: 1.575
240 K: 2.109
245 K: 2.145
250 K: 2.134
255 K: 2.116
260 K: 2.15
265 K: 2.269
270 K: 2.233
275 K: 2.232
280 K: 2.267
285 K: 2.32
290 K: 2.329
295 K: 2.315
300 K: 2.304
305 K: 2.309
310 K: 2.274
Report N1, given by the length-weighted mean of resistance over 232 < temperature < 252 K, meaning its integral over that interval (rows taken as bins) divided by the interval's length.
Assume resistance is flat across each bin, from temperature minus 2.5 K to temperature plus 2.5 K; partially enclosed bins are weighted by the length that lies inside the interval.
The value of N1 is 2.0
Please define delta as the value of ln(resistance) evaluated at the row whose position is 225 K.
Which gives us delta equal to 0.755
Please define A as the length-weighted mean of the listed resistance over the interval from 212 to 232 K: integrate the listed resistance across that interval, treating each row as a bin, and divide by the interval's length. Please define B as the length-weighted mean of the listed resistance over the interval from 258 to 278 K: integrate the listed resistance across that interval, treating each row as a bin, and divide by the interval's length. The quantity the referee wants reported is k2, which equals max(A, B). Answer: 2.22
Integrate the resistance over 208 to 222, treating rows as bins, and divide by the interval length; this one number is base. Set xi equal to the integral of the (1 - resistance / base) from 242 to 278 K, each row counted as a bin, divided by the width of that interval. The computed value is -0.10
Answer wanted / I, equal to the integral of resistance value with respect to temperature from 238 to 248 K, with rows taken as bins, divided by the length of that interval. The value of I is 2.13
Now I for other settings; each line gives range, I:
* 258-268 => 2.21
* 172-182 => 2.18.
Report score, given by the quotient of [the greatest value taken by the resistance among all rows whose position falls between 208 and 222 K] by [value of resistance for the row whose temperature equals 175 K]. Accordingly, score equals 0.98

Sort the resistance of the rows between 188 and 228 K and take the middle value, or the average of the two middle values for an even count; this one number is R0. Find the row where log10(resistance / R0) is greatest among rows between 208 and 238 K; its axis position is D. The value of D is 220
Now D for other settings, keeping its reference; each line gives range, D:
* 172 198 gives 175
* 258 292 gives 290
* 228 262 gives 260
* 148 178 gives 150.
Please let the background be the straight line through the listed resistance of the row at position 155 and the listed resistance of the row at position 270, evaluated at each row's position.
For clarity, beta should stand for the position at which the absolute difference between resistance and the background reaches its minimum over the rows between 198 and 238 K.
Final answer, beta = 220 K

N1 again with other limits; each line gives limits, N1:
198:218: 1.6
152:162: 2.2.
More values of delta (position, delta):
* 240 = 0.746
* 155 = 0.812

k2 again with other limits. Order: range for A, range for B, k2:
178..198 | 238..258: 2.13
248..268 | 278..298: 2.31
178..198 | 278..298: 2.31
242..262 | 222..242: 2.14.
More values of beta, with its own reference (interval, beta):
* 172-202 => 175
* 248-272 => 270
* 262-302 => 270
